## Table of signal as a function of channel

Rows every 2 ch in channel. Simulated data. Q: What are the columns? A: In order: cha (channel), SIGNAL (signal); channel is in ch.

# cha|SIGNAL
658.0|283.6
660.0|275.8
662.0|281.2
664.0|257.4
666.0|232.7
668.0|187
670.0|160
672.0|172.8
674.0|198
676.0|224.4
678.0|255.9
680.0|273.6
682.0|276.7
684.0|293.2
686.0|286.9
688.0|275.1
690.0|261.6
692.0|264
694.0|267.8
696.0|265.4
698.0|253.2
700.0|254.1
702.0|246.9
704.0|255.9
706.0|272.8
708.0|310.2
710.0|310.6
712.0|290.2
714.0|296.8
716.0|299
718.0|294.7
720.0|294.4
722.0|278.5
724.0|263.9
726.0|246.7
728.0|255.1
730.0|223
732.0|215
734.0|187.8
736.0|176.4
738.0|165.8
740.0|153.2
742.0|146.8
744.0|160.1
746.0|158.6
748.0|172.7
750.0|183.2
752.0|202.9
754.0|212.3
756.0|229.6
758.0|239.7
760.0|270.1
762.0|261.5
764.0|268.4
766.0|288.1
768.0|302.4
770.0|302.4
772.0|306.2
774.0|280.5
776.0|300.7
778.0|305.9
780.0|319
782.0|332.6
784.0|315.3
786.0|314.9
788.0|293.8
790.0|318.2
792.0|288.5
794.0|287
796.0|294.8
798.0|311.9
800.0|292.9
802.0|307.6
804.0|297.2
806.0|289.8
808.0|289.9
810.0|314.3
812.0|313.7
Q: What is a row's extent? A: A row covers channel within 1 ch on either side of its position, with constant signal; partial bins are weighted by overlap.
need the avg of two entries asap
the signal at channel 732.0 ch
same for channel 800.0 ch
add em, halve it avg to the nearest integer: 254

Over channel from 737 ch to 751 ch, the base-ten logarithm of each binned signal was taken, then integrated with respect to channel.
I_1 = 31.0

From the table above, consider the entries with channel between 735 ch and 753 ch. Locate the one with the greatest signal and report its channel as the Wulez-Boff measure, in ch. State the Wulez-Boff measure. 752.0 ch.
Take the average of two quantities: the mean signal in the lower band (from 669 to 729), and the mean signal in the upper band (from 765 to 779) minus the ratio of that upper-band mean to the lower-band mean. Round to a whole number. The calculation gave 280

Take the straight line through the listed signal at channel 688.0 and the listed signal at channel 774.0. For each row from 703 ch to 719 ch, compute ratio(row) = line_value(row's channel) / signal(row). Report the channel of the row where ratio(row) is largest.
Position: 704.0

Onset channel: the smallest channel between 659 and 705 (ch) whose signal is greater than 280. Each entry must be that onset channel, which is 662.0 ch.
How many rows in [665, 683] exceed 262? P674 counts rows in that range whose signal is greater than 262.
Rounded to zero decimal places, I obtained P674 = 2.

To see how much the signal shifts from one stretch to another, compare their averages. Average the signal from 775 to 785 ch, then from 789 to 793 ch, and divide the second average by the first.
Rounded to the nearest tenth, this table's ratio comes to 1.0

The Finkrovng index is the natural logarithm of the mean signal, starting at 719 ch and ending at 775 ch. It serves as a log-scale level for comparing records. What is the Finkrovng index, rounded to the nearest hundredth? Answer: 5.44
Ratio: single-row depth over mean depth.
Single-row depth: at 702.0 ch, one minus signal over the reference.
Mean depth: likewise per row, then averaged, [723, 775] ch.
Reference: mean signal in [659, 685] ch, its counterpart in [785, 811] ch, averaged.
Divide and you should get 0.51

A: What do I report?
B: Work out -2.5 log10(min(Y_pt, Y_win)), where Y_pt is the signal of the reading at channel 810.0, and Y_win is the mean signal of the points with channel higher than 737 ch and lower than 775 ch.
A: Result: -5.89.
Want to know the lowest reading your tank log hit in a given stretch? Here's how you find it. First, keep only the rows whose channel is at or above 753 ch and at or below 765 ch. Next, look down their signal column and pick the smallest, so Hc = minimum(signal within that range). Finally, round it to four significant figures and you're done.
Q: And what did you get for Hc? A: 212.3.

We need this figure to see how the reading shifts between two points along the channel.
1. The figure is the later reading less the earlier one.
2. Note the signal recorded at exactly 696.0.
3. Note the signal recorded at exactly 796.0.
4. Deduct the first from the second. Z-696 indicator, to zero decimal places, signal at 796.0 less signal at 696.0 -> 29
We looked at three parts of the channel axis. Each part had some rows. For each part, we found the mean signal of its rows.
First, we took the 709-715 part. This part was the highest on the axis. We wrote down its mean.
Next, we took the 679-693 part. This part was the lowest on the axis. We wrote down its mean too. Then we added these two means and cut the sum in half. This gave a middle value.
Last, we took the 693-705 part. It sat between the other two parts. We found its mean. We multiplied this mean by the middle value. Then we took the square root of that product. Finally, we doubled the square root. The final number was 544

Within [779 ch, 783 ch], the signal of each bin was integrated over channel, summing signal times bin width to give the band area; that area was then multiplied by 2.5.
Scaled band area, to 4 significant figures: 3258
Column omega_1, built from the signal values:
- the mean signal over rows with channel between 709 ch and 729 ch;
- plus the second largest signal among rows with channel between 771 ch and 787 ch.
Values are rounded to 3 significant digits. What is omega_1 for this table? 602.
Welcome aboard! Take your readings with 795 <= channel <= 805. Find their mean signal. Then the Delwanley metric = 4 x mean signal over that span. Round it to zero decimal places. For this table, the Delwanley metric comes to 1204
